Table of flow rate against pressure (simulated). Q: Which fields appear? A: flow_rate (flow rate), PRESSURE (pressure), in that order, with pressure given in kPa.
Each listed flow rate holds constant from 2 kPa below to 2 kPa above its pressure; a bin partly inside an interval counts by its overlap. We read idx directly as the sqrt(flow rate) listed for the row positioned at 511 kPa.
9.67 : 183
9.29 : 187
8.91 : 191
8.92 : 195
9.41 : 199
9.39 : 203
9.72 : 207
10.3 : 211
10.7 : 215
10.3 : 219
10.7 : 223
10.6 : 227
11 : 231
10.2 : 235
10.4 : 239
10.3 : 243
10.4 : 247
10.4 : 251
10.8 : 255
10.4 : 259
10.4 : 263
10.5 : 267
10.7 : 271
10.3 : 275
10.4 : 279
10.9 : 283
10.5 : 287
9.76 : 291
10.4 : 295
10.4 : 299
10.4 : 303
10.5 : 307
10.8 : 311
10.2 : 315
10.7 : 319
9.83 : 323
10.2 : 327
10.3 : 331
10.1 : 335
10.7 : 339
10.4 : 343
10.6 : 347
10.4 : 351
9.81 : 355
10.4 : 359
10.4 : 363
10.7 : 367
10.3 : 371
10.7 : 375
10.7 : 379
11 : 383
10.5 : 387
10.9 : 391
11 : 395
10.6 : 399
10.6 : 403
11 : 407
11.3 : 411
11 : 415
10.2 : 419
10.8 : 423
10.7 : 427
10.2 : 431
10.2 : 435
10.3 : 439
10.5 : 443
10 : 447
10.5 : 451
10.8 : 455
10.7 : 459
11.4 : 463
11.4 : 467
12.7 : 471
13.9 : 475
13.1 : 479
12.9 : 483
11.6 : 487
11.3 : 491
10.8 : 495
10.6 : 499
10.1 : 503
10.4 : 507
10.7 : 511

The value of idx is 3.27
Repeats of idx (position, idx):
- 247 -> 3.22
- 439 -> 3.21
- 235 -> 3.19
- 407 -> 3.32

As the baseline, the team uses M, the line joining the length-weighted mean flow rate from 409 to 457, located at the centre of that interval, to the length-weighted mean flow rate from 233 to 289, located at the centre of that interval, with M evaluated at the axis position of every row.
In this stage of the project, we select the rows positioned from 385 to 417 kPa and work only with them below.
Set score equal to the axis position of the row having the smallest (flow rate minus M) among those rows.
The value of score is 387 kPa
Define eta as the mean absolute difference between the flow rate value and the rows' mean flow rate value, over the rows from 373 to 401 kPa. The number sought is 0.17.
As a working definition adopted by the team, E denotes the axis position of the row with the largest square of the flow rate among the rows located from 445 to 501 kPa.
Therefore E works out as 475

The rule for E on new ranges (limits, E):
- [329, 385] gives 383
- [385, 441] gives 411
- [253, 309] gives 283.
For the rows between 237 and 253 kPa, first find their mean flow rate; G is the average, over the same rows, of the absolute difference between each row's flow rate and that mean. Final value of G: 0.04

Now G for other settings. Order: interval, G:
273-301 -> 0.20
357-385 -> 0.20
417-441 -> 0.23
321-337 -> 0.14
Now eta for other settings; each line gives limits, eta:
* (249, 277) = 0.14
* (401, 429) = 0.26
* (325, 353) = 0.16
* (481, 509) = 0.71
